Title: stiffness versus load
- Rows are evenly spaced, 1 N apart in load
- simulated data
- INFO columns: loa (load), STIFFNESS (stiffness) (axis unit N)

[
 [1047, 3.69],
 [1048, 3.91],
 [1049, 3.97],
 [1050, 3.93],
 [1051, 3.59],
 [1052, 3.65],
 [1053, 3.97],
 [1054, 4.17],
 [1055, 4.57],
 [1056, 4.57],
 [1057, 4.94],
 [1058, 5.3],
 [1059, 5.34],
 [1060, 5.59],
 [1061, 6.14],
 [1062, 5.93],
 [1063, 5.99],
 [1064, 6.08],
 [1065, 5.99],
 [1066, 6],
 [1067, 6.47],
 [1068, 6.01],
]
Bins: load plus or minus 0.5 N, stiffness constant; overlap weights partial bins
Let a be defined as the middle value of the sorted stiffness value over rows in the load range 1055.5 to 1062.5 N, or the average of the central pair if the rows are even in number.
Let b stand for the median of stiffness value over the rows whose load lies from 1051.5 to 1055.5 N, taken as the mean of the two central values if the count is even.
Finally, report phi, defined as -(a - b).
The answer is -1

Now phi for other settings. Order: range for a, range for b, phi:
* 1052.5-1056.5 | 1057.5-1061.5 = 1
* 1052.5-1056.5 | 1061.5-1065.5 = 2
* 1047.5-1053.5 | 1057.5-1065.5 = 2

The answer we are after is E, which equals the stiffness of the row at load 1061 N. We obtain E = 6.14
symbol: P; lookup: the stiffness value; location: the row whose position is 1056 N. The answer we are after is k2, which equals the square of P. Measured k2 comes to 21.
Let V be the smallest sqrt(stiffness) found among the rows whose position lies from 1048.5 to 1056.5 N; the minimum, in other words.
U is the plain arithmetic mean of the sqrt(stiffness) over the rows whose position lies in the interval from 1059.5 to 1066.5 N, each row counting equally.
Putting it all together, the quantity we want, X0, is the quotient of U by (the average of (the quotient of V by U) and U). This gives 1.52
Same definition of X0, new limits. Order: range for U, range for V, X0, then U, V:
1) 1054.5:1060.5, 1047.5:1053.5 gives 1.45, 2.25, 1.89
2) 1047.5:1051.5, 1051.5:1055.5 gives 1.34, 1.96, 1.91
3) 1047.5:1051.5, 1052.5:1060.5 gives 1.32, 1.96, 1.99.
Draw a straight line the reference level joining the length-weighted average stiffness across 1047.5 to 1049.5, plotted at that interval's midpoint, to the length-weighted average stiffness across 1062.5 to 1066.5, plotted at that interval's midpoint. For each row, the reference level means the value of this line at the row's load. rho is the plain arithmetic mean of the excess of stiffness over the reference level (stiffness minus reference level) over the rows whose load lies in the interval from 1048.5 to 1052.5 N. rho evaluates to -0.41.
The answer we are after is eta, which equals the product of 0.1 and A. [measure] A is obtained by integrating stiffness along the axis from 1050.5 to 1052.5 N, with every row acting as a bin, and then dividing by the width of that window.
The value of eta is 0.36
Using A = 3.6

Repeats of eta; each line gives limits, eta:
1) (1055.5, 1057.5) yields 0.48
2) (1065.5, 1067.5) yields 0.62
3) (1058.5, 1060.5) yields 0.55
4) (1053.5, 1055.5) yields 0.44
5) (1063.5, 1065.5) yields 0.60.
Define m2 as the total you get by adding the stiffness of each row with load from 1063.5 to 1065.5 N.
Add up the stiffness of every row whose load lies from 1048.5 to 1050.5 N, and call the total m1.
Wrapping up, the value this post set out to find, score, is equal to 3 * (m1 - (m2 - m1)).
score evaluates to 11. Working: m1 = 7.9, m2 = 12.1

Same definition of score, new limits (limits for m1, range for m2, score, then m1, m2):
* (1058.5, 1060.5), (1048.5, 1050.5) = 42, 10.9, 7.9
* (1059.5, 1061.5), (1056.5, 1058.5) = 40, 11.7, 10.2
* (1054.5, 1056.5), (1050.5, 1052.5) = 33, 9.1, 7.2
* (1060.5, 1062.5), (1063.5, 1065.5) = 36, 12.1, 12.1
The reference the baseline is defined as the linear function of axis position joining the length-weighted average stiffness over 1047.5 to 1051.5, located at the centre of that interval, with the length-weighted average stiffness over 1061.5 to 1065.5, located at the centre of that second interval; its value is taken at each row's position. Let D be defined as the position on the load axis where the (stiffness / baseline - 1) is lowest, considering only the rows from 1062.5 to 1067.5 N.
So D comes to 1066 N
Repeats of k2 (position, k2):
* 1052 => 13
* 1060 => 31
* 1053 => 16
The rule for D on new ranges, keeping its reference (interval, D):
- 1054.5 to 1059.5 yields 1056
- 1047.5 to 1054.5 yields 1052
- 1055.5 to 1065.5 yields 1056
